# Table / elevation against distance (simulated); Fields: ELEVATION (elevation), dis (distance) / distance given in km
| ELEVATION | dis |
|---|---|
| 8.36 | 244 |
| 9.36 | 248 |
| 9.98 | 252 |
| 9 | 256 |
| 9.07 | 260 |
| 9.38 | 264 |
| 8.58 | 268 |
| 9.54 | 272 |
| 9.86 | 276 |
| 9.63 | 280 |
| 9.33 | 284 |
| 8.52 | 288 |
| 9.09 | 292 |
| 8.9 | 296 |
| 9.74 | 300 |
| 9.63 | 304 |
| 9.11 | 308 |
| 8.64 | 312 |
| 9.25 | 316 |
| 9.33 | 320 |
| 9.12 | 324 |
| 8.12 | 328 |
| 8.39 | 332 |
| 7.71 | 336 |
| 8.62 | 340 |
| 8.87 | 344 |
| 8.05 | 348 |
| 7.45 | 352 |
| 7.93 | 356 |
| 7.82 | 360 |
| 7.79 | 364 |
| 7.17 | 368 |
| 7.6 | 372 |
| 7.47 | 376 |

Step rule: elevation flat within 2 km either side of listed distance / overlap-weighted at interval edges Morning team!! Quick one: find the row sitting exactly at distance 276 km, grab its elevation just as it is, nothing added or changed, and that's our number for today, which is 9.86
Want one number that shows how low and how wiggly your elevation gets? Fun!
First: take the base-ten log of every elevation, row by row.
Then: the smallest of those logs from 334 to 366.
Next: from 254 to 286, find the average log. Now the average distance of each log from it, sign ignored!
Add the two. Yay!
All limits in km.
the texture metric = 0.89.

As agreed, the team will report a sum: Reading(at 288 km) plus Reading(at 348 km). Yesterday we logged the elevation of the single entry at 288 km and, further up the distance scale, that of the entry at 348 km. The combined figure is 16.6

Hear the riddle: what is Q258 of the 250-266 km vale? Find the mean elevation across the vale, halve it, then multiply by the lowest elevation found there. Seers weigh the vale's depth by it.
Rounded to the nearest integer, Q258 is 42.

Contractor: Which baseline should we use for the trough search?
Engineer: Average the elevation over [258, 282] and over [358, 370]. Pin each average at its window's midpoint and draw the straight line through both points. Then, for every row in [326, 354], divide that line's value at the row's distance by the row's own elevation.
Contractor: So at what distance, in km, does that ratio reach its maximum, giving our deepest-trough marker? 336 km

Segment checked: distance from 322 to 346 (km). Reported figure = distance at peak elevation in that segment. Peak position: 324 km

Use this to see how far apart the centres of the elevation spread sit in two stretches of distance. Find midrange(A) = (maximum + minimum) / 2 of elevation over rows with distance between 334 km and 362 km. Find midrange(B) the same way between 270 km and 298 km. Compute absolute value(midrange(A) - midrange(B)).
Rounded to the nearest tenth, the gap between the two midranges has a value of 1.0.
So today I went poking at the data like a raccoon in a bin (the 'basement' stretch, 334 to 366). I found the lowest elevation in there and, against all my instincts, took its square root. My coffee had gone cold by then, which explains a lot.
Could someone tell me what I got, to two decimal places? 2.73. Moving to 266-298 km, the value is 2.92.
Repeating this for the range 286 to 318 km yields 2.92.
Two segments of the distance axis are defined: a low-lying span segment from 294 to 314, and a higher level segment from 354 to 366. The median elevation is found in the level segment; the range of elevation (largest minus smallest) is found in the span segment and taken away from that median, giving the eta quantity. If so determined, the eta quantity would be 6.7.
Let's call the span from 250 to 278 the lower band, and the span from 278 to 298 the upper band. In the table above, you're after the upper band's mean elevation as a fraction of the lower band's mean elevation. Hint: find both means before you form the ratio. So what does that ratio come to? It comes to 0.97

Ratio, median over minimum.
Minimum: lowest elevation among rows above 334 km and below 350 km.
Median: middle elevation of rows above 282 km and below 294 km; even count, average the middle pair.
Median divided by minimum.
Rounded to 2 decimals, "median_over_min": 1.18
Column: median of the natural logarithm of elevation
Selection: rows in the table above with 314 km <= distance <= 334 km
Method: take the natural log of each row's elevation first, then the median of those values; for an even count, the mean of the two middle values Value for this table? 2.21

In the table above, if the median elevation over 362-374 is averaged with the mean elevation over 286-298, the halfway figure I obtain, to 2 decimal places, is 8.22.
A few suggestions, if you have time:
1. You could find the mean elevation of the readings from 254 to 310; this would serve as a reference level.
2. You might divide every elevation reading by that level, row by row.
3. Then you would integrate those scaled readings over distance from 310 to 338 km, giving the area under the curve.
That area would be 26.2 km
